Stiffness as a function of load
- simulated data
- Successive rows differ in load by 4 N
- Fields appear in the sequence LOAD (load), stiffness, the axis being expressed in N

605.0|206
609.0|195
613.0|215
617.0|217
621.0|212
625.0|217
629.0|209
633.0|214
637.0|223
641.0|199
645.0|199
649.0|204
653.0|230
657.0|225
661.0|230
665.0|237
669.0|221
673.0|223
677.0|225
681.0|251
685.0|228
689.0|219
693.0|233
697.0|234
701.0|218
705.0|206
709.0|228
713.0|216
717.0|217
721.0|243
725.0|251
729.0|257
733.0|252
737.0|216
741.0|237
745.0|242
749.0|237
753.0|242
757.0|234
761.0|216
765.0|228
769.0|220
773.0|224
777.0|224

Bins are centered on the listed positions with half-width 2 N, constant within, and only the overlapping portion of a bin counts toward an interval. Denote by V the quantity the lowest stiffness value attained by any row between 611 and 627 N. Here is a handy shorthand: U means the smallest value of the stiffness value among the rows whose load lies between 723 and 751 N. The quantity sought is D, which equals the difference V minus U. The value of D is -4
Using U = 216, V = 212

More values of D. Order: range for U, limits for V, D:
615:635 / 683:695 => 10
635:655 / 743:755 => 38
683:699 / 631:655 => -20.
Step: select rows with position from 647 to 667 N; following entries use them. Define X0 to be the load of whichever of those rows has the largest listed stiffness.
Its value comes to 665.0 N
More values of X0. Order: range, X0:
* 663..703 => 681.0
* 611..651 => 637.0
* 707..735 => 729.0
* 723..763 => 729.0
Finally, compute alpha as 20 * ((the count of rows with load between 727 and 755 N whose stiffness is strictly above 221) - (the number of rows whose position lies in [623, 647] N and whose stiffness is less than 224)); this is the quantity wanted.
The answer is 0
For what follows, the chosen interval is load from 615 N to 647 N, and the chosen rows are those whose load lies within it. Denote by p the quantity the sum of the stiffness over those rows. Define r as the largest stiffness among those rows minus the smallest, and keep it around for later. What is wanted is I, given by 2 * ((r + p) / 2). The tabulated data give 1714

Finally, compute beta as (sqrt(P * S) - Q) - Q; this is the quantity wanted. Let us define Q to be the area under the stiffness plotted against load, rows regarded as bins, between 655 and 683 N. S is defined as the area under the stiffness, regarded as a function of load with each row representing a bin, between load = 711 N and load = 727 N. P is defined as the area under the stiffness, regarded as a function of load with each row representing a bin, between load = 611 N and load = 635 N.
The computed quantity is -8532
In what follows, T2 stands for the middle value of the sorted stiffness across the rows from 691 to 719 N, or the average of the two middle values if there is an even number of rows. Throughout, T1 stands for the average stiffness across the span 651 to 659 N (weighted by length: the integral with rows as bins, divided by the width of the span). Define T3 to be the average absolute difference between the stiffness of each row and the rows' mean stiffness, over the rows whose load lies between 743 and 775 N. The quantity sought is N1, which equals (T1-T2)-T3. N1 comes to 1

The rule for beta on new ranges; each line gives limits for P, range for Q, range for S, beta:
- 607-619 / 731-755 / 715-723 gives -9260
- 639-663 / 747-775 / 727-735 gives -9571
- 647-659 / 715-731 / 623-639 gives -4727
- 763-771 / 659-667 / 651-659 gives -1930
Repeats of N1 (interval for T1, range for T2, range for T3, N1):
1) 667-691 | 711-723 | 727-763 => 1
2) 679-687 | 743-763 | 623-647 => -5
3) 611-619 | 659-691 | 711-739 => -27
